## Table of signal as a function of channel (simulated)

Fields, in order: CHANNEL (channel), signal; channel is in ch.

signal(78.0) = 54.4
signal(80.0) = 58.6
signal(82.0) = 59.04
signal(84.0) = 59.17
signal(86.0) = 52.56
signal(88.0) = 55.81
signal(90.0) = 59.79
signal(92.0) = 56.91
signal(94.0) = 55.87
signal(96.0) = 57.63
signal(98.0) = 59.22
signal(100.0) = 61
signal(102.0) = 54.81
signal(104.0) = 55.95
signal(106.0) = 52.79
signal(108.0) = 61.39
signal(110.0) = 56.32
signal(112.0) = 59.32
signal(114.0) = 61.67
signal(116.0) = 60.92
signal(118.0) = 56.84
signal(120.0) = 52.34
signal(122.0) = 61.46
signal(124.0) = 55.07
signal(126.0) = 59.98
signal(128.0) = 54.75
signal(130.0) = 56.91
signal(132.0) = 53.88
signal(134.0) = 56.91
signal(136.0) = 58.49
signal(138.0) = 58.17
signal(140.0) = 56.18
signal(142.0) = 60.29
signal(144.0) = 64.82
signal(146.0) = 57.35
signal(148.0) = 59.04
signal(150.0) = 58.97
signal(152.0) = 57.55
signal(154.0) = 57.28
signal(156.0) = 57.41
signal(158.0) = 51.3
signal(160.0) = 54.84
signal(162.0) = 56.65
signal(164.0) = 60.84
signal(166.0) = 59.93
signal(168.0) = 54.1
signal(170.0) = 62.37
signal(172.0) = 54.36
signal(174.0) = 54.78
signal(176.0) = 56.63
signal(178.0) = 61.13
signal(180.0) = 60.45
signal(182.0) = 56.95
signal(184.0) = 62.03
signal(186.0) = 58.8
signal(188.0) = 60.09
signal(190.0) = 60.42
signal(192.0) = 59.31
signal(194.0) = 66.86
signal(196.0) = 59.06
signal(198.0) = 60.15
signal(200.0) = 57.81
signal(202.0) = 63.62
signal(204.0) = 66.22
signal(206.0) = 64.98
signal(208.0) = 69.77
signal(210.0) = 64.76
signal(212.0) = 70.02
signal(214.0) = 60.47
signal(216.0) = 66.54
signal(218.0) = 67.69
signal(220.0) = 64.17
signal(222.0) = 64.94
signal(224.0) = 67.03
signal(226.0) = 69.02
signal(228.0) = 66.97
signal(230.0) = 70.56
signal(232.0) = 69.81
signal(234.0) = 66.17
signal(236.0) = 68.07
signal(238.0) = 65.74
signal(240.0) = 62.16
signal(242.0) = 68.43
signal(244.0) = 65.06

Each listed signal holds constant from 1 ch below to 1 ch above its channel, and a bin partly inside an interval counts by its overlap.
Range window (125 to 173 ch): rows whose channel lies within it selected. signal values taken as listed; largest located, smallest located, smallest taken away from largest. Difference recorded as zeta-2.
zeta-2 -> 13.5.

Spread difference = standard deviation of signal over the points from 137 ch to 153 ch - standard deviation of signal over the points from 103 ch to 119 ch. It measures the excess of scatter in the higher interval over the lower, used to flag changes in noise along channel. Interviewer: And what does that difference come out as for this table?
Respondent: -0.5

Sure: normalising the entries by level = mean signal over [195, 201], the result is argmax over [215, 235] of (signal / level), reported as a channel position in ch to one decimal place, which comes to 230.0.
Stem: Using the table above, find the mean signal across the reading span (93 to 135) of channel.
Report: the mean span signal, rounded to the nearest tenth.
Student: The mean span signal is 57.4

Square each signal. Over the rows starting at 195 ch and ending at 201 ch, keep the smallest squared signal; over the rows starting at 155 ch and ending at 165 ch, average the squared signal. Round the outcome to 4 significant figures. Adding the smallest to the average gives 6511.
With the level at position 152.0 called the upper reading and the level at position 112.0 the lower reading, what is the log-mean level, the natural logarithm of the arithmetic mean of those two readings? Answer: 4.07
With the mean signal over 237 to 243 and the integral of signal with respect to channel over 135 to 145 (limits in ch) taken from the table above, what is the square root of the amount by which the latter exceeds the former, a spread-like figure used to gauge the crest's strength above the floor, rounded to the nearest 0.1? 23.0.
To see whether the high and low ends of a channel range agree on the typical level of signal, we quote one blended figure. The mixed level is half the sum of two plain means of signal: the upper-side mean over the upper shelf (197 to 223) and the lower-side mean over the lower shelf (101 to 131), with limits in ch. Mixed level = 61.0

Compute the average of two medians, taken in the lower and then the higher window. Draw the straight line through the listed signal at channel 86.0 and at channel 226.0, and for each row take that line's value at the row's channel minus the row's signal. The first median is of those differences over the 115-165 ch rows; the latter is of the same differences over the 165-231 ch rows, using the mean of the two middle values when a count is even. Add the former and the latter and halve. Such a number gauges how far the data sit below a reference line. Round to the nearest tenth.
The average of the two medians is 1.9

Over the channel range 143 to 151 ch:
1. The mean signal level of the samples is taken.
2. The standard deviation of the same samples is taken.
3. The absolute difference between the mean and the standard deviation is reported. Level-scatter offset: 57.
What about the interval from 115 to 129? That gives 54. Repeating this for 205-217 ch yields 63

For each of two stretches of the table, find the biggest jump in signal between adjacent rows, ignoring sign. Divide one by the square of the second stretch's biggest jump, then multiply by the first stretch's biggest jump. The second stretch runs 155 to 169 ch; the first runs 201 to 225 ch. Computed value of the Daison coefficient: 0.256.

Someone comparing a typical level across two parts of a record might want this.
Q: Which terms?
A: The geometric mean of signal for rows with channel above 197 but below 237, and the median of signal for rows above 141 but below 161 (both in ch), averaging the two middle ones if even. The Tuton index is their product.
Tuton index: 3785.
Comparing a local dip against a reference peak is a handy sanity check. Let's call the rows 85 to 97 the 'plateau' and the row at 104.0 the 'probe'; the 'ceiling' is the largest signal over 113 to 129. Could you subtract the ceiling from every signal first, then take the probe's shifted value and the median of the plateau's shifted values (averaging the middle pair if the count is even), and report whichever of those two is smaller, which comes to -5.7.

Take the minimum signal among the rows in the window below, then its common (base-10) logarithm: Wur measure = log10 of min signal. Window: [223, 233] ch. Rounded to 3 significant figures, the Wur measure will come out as 1.83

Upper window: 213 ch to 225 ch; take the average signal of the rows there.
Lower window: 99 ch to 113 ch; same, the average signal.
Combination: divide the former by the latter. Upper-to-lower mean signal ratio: 1.135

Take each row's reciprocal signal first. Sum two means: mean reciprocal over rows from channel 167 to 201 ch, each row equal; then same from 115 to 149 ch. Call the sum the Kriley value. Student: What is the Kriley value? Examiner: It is 0.0343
